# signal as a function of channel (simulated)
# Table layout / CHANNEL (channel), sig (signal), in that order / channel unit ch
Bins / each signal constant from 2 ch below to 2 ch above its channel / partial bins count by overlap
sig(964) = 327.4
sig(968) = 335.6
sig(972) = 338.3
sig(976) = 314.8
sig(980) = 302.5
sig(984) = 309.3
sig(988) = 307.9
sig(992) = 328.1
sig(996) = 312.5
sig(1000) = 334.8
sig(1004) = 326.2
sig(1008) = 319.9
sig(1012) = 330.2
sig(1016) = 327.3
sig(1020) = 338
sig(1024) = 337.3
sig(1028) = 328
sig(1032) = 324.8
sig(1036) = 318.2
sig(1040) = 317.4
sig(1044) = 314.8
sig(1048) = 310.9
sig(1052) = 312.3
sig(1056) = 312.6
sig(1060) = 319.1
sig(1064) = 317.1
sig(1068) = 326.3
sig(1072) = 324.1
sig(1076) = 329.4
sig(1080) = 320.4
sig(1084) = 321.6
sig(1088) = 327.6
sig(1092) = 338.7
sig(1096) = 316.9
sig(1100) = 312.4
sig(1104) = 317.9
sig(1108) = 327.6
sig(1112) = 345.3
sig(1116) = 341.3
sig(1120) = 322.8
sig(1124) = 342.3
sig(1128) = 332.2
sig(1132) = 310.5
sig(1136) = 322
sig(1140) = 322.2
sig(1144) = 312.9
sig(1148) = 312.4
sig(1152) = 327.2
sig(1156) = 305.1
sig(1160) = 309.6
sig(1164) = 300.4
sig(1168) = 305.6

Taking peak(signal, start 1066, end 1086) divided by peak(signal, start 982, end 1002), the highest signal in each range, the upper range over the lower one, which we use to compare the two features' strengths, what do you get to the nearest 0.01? 0.98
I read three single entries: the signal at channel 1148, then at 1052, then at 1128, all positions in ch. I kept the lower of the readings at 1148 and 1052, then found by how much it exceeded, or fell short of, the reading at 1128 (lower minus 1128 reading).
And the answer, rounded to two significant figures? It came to -20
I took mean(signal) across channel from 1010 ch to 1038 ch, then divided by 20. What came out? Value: 16.5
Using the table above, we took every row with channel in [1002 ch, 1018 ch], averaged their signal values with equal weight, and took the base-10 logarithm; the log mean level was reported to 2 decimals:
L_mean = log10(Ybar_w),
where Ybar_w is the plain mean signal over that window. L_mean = 2.51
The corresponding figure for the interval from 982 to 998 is 2.50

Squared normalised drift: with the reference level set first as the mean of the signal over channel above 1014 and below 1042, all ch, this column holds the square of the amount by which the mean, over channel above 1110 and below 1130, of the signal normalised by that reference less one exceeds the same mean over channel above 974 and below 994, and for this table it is 0.0055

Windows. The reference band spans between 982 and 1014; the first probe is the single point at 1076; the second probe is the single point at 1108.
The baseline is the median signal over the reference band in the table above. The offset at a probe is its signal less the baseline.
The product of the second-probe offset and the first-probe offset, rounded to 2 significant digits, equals 29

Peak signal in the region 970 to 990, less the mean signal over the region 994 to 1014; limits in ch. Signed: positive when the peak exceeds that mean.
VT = 14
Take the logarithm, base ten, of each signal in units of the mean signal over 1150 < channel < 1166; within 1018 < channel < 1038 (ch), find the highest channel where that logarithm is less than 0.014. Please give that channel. 1036 ch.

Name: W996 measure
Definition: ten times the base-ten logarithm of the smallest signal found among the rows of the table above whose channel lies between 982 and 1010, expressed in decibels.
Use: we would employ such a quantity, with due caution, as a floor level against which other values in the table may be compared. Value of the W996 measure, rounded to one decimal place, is 24.9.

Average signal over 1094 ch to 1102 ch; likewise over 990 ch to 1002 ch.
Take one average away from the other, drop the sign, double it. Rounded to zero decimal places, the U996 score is 21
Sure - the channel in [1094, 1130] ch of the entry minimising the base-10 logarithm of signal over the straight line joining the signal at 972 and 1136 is 1100 ch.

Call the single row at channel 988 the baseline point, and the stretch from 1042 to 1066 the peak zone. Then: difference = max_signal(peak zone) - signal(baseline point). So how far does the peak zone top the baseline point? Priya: 11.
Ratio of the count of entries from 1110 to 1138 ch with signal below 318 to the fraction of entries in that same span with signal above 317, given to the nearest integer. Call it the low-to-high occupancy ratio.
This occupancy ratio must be 1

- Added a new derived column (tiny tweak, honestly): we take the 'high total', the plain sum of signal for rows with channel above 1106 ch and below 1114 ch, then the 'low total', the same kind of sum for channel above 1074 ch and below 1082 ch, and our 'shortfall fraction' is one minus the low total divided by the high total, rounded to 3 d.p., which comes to 0.034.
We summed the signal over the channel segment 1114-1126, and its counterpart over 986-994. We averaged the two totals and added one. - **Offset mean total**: 822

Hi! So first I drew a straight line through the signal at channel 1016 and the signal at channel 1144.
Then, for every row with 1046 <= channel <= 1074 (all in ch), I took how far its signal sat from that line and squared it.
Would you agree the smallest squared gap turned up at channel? 1072 ch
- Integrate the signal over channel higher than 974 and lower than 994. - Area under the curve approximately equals 6250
